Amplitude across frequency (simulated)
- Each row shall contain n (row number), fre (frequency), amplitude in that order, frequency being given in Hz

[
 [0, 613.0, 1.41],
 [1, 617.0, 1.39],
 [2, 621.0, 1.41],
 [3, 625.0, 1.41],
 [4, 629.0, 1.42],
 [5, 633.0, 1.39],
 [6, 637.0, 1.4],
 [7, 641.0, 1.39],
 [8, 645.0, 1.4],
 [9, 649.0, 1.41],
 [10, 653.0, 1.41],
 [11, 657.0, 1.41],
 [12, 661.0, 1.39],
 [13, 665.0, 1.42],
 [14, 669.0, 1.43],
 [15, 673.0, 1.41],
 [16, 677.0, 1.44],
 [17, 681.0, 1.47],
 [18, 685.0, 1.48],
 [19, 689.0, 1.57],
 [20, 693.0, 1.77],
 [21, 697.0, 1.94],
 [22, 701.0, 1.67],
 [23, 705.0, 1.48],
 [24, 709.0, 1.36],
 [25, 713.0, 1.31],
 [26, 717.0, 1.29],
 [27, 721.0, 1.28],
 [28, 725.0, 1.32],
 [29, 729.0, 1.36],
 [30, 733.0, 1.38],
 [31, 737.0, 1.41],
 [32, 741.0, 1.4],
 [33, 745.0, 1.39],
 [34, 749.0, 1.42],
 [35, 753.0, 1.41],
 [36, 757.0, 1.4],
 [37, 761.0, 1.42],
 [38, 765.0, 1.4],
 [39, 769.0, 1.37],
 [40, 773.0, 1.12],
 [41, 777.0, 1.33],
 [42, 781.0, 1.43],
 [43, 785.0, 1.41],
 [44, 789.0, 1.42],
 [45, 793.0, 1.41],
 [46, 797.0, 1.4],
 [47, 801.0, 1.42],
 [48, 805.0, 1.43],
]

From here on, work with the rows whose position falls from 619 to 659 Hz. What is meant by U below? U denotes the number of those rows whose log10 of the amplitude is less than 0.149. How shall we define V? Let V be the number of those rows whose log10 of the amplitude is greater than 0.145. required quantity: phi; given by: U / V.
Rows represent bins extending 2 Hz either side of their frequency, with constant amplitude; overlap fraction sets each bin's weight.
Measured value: 0.5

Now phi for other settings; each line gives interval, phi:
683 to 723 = 0.7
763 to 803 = 0.7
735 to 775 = 0.9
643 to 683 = 0.2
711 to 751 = 2.7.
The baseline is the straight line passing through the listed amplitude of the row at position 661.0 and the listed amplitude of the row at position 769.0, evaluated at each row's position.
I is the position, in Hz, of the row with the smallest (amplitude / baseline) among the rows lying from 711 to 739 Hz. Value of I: 721.0 Hz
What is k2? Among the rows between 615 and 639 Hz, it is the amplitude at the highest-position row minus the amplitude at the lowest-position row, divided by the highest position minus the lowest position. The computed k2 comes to 0.0005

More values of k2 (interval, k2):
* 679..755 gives -0.0008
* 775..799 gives 0.0035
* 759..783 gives 0.0005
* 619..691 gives 0.0024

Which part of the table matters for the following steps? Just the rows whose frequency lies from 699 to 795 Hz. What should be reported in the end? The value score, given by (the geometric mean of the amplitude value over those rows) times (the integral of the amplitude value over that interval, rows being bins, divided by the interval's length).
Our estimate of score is 1.91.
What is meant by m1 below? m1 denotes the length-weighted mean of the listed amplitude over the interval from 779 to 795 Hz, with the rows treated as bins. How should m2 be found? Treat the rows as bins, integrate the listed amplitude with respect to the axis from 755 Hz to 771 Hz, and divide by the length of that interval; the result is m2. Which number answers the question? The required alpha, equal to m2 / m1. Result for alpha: 0.99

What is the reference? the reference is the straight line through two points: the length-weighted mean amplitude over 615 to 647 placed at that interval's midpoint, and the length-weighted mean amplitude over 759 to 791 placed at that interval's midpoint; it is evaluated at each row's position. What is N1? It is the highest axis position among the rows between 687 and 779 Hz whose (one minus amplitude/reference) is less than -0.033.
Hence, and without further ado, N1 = 761.0 Hz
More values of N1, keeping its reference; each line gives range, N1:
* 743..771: 761.0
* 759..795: 793.0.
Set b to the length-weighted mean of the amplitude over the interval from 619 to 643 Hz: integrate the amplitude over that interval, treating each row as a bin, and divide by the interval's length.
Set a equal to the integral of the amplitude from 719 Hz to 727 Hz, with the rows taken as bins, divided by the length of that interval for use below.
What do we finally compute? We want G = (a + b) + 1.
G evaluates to 3.70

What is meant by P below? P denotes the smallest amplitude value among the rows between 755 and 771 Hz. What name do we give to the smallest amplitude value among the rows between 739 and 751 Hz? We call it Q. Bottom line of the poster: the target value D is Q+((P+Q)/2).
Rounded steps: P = 1.37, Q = 1.39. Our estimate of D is 2.77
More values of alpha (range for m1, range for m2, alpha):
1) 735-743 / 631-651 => 1.00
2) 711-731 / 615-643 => 1.07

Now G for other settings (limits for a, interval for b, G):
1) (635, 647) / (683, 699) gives 4.09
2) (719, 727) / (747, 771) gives 3.70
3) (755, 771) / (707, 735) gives 3.73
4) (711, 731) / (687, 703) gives 4.05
